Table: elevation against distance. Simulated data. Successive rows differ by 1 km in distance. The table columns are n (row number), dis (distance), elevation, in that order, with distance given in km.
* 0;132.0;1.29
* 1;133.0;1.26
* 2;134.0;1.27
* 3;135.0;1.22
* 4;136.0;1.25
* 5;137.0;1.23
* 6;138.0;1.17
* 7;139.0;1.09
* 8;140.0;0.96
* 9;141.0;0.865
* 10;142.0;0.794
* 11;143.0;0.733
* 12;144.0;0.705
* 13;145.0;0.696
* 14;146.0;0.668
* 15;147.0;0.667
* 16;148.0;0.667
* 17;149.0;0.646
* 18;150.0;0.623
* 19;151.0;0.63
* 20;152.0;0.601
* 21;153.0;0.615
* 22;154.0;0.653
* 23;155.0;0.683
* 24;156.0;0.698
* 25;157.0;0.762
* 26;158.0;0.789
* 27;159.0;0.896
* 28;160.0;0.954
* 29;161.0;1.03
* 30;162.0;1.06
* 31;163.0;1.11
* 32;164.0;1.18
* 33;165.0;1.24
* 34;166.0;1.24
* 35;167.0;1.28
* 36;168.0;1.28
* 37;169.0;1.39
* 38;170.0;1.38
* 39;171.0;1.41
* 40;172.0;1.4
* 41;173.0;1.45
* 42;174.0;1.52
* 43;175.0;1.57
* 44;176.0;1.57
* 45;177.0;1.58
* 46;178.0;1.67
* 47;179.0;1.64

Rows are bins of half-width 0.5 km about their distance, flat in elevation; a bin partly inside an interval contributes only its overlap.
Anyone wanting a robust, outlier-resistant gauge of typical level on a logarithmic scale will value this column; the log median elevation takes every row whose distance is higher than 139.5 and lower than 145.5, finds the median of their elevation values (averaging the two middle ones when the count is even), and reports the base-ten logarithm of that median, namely -0.12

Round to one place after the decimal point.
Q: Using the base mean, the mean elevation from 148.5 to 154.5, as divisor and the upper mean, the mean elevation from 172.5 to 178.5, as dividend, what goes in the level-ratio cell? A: 2.5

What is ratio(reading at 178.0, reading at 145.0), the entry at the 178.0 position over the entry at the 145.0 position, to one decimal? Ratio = 2.4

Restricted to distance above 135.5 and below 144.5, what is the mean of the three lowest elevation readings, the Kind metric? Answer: 0.74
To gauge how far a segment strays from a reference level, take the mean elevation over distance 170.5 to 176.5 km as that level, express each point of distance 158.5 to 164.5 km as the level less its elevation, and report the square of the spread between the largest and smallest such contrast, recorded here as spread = 0.08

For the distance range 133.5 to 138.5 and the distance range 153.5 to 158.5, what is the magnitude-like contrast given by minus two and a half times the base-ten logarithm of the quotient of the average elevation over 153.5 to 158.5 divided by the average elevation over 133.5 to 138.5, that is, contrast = 0.58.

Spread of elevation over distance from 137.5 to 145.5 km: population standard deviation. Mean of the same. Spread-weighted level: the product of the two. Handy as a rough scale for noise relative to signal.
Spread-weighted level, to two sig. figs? 0.15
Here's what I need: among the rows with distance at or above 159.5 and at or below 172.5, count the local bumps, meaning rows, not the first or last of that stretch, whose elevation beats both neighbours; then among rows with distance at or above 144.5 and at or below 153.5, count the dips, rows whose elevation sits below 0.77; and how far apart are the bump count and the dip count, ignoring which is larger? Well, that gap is 7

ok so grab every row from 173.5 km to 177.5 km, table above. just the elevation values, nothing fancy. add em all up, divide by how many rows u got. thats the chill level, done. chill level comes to 1.6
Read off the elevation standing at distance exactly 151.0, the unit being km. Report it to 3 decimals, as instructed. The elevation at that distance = 0.630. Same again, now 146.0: 0.668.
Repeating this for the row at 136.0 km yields 1.250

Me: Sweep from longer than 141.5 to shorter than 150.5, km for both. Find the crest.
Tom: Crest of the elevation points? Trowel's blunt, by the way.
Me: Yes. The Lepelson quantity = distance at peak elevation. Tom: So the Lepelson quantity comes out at 142.0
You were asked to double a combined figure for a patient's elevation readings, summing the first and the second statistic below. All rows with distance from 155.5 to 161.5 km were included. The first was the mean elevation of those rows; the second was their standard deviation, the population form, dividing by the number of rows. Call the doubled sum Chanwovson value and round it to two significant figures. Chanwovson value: 1.9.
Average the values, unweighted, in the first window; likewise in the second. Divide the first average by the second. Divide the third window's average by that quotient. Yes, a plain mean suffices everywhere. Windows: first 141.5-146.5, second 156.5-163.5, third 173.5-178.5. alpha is 2.07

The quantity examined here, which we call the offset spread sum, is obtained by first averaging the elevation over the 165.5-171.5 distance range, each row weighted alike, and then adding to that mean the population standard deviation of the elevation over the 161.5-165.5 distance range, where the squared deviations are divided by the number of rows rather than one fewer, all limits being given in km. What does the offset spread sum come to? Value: 1.4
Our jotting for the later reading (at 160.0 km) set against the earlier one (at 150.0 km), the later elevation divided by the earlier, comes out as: 1.5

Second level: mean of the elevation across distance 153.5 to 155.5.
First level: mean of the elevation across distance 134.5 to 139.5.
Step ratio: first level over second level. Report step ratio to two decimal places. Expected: 1.78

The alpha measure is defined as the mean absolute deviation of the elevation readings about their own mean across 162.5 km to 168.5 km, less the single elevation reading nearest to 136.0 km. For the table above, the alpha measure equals -1.2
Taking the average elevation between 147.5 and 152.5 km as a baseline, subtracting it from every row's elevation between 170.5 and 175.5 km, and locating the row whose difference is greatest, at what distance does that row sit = 175.0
